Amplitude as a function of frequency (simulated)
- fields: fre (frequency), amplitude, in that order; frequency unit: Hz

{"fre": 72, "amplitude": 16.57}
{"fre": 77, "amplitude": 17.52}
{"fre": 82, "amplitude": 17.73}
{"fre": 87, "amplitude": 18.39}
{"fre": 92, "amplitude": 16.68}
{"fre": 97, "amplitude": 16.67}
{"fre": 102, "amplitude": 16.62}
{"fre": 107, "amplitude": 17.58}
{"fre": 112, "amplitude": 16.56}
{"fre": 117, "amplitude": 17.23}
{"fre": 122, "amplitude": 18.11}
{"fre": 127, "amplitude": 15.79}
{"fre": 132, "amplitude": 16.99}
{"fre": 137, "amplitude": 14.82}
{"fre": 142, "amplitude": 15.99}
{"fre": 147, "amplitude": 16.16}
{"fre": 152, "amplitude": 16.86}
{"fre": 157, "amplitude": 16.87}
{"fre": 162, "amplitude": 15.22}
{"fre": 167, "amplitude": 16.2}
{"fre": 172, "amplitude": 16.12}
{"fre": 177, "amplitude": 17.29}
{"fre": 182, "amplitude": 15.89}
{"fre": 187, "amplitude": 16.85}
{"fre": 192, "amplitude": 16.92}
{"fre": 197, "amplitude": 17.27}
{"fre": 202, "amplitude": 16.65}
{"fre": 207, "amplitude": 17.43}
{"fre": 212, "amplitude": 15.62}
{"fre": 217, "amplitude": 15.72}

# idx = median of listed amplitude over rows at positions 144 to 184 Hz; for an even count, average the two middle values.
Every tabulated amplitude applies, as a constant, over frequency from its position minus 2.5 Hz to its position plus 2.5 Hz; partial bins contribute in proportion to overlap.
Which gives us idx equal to 16.2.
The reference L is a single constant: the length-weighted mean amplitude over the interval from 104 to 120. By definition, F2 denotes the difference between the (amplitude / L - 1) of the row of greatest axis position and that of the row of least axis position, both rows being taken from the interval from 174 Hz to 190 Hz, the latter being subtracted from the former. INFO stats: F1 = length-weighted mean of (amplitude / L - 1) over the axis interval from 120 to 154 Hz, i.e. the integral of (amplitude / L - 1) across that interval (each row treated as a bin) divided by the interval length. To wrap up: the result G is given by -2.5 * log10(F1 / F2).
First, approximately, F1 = -0.046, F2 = -0.026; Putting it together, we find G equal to -0.6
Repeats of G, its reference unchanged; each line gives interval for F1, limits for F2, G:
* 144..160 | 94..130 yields 0.5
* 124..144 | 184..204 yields -1.9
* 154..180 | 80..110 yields -1.8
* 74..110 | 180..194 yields 2.1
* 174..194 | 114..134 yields -0.6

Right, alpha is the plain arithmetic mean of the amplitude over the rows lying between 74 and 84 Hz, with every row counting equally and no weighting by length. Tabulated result 17.6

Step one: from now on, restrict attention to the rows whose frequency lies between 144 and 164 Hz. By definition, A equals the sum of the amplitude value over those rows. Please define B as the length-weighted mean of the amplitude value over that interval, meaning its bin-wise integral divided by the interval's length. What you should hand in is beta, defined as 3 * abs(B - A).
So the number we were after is 146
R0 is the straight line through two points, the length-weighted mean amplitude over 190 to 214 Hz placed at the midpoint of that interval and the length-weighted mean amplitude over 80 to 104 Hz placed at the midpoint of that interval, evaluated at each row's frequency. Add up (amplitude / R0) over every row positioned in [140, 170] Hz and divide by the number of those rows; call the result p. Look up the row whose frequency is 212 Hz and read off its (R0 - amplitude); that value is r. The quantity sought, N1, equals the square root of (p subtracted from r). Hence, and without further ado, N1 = 0.43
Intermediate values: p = 0.95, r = 1.14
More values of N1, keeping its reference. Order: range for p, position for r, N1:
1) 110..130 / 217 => 0.18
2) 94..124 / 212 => 0.38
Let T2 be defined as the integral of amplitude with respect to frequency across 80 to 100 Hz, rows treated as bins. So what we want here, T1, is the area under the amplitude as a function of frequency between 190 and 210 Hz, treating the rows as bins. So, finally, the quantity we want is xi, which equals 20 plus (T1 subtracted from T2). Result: 26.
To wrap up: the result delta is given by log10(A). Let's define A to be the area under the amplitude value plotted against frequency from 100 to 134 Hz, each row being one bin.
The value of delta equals 2.76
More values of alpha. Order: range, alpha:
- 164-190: 16.5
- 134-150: 15.7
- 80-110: 17.3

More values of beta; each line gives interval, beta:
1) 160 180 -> 146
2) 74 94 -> 158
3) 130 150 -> 144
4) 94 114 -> 152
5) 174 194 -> 151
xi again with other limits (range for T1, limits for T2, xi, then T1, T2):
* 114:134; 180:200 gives 15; 340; 335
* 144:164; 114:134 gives 34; 326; 340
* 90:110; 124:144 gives 1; 338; 319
